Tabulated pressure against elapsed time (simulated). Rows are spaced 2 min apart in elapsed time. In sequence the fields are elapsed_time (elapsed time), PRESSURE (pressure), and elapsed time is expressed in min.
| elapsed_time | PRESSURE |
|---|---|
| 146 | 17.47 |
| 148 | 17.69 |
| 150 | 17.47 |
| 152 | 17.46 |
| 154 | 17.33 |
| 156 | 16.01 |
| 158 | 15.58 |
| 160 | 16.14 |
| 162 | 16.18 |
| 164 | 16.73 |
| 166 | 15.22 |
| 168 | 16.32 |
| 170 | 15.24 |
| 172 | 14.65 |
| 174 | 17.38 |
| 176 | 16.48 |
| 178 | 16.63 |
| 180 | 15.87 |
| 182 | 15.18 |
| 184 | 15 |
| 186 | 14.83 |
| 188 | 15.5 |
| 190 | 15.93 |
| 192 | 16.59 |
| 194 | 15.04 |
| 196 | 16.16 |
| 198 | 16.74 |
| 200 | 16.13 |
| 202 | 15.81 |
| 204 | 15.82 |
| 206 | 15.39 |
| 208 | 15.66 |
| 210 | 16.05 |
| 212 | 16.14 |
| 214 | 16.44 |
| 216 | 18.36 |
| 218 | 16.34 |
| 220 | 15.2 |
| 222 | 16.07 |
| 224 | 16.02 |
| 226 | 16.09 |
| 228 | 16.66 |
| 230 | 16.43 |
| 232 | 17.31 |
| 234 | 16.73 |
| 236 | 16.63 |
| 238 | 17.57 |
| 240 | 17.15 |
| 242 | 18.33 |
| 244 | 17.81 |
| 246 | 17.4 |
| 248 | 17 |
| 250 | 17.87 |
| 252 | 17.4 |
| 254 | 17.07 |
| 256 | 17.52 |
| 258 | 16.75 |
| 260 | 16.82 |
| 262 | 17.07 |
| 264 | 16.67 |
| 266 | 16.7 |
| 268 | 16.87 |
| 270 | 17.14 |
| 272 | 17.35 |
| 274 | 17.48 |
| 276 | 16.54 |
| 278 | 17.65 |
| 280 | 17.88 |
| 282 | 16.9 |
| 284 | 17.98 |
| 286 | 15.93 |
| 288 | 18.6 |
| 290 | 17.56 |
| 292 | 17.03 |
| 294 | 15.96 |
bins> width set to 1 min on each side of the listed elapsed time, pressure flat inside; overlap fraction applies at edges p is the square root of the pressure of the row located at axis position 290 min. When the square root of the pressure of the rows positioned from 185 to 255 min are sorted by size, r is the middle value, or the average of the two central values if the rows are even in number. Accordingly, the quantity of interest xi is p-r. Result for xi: 0.14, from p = 4.19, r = 4.05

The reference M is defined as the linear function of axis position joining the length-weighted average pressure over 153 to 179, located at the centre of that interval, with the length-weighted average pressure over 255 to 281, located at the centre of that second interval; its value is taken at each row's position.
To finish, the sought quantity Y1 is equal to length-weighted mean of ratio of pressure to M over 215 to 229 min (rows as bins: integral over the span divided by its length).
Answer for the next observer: 0.98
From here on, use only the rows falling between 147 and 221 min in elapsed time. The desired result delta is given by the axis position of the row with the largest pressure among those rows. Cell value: 216 min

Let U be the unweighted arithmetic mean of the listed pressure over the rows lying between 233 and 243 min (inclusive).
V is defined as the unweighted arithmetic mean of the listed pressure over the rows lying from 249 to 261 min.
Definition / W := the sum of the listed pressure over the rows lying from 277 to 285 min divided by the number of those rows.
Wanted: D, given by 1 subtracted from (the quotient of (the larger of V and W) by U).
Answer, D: 0.02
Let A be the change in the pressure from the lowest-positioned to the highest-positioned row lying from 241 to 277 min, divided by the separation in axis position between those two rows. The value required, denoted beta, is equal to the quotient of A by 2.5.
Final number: -0.02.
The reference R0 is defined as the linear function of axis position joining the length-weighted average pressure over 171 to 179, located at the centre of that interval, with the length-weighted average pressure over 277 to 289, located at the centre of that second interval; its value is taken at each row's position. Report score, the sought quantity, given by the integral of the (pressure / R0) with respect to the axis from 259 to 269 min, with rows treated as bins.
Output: 9.74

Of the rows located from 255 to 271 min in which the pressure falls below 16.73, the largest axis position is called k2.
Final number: 266 min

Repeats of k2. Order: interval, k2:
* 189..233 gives 230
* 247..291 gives 286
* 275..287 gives 286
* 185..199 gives 196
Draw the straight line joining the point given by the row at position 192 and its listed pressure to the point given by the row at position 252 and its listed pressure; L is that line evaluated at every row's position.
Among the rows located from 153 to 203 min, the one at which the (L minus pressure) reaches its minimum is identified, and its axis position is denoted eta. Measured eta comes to 154 min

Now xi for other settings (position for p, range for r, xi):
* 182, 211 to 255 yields -0.21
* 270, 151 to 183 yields 0.12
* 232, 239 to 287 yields 0.02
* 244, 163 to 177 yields 0.18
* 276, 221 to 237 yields 0.00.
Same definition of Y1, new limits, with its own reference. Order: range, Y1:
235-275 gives 1.01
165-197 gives 0.97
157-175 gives 0.99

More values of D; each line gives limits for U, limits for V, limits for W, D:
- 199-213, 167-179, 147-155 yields 0.10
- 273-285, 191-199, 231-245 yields 0.00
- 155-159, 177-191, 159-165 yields 0.04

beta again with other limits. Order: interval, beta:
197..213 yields -0.02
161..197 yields 0.00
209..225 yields 0.00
